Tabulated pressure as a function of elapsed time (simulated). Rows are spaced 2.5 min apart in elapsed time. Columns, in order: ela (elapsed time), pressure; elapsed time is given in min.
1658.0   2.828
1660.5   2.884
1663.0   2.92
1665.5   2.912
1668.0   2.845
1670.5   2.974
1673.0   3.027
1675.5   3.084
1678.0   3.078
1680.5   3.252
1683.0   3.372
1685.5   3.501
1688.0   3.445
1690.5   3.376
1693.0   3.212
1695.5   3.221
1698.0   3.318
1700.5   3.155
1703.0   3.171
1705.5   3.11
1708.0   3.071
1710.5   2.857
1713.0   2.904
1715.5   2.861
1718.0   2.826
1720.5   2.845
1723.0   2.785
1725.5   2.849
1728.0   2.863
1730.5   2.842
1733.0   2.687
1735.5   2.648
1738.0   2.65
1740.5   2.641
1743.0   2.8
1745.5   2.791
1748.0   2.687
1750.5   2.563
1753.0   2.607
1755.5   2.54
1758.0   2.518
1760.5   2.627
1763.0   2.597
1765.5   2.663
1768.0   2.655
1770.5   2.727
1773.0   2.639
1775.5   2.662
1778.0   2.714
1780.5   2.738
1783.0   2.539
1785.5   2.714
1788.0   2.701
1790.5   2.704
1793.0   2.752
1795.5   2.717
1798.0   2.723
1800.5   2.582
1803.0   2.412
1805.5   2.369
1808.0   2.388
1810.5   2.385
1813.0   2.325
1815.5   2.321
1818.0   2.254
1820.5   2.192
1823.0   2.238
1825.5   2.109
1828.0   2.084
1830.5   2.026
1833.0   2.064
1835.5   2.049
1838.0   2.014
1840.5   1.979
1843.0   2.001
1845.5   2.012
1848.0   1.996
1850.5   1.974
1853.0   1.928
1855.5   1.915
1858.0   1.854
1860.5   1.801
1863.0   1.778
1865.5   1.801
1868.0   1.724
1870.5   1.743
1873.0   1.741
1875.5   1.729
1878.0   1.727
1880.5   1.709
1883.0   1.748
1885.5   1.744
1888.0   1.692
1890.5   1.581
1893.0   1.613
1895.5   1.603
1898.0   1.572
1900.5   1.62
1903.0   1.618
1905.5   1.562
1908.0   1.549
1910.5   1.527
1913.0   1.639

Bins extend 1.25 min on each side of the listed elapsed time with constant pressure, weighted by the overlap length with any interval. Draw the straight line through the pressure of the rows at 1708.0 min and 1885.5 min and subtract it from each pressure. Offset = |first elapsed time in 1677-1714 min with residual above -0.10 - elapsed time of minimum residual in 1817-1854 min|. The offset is 150.0 min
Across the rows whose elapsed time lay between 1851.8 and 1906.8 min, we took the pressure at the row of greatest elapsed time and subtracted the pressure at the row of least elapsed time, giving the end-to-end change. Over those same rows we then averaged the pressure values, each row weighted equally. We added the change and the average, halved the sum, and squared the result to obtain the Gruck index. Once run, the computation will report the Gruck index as 0.46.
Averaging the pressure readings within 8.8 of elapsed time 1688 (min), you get 3.34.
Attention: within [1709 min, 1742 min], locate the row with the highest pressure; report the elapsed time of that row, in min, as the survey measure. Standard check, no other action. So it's 1713.0 min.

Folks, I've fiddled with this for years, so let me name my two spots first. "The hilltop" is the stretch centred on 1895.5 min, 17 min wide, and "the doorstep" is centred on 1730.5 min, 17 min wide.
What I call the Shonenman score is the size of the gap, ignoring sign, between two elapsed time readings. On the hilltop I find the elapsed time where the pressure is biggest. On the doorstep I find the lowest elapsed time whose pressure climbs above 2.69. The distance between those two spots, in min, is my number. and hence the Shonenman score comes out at 165.0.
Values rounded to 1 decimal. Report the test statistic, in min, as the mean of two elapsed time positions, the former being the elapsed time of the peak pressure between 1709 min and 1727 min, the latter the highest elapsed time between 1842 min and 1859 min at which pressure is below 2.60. 1785.5 min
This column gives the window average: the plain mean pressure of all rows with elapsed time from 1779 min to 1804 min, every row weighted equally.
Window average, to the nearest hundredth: 2.66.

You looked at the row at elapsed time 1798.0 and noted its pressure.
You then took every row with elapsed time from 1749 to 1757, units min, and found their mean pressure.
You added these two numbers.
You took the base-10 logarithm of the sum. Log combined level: 0.72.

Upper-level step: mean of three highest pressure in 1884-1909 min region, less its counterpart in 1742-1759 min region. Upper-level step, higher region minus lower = -1.1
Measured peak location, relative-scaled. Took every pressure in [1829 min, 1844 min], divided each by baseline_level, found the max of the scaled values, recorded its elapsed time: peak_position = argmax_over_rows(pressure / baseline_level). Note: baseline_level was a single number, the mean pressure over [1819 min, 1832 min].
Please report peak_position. 1833.0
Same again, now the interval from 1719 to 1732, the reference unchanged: 1728.0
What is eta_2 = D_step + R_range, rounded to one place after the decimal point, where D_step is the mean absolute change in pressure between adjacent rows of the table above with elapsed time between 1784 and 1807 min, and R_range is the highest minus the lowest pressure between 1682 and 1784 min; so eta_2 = 1.0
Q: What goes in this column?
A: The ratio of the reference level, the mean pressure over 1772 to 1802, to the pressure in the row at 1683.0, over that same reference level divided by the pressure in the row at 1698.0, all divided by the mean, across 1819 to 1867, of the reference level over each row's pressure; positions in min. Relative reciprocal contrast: 0.73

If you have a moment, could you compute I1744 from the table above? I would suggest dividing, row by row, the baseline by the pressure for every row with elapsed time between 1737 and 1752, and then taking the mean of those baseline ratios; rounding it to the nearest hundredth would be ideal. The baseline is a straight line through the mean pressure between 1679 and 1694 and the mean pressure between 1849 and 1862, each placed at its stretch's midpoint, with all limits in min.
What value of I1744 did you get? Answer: 1.06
